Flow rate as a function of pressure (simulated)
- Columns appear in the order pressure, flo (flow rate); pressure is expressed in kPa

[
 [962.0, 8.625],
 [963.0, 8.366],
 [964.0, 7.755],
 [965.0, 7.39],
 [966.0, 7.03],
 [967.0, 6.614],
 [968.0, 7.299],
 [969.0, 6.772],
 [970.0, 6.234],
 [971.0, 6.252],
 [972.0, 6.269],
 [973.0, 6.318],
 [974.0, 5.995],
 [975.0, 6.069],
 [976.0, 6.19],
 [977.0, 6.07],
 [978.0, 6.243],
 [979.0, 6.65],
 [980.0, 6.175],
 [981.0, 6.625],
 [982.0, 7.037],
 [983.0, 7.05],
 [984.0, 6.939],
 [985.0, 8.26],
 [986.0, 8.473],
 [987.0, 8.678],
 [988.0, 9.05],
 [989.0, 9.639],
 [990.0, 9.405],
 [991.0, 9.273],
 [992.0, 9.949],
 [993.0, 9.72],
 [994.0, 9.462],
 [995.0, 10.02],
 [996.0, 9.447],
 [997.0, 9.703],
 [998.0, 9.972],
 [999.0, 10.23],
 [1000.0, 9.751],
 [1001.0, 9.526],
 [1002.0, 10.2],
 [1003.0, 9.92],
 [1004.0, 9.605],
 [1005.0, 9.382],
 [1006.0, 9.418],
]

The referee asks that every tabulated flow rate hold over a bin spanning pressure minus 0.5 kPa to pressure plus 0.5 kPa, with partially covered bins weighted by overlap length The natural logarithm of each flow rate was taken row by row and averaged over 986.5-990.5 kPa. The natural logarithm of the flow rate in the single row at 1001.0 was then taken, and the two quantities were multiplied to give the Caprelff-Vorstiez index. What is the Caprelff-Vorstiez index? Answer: 5.0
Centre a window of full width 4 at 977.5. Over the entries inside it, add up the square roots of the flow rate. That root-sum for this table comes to 10.0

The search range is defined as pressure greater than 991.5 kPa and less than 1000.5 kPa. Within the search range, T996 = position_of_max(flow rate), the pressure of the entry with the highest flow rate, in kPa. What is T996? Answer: 999.0 kPa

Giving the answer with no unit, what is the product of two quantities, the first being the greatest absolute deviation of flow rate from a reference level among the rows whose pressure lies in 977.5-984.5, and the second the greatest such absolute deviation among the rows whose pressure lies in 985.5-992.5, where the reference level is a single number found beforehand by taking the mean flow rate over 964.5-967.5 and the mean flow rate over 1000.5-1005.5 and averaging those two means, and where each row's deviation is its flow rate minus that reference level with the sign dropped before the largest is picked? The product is 3.5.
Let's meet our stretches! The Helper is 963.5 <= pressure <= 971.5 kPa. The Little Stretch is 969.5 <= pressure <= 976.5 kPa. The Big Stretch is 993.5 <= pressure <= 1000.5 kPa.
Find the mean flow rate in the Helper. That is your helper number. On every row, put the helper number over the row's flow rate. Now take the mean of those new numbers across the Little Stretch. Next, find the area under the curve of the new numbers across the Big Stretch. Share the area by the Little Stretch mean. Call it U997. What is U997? 4.42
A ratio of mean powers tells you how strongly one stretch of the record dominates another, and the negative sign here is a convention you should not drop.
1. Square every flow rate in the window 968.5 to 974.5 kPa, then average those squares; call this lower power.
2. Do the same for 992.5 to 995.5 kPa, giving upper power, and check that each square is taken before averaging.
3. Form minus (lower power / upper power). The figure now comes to -0.42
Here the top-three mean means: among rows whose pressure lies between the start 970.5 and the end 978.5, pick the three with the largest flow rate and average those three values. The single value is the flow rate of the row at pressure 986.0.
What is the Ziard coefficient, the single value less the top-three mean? 2.2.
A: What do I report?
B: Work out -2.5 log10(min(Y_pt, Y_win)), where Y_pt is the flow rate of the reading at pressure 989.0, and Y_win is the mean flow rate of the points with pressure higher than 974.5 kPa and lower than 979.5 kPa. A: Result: -1.99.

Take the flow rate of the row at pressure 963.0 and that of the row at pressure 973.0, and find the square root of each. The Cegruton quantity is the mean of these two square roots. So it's 2.7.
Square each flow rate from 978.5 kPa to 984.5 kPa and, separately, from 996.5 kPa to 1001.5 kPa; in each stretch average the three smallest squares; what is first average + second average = 135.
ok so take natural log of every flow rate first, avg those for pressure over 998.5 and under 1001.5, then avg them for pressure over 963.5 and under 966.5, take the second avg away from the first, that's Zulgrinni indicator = 0.29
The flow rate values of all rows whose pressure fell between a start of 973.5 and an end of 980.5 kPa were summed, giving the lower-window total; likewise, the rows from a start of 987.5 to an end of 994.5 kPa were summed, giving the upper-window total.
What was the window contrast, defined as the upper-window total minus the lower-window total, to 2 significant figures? 23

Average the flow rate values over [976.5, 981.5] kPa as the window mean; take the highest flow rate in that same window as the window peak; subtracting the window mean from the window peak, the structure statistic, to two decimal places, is 0.30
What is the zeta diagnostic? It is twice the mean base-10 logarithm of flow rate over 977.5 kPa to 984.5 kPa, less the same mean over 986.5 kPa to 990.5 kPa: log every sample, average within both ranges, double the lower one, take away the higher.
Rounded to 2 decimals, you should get 0.68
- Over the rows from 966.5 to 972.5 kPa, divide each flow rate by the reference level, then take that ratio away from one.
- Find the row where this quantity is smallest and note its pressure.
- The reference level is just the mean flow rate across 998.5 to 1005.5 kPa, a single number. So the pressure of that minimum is 968.0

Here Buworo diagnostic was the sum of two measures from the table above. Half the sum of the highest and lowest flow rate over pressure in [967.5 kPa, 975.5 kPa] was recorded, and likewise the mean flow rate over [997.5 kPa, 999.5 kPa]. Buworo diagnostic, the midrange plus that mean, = 17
